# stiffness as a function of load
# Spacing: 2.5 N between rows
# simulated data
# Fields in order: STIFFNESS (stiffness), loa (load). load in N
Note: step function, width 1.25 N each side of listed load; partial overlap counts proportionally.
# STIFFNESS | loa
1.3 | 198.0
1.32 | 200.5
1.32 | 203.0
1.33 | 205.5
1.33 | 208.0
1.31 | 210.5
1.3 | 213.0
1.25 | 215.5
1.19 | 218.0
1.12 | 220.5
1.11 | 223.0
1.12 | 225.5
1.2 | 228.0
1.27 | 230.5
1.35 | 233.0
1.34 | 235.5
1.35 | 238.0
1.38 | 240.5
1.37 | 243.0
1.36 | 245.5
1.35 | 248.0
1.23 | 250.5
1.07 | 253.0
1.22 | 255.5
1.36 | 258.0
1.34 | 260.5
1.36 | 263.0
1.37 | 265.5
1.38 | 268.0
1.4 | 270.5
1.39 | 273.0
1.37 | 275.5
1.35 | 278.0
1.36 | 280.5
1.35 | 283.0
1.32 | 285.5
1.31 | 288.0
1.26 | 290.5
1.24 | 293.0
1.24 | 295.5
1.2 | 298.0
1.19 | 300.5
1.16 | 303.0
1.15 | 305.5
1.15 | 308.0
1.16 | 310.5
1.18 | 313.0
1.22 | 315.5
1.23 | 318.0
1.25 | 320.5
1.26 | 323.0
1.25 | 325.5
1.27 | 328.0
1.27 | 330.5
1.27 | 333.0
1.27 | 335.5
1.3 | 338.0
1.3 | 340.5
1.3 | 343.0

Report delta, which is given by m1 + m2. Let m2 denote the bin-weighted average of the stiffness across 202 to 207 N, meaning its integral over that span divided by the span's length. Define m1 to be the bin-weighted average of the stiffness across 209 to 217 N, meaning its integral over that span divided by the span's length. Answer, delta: 2.61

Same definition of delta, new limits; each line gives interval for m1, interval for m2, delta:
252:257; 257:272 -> 2.53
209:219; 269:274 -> 2.66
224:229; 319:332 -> 2.42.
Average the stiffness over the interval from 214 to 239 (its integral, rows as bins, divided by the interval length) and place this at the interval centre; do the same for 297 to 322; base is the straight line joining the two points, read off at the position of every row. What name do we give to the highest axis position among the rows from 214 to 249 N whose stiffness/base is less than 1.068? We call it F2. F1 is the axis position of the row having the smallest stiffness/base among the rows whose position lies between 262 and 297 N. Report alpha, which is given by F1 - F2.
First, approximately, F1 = 293.0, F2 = 230.5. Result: 62.5 N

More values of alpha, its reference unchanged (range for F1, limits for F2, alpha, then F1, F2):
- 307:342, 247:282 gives 52.5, 308.0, 255.5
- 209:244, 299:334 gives -102.5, 223.0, 325.5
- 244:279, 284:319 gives -65.0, 253.0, 318.0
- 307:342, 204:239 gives 77.5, 308.0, 230.5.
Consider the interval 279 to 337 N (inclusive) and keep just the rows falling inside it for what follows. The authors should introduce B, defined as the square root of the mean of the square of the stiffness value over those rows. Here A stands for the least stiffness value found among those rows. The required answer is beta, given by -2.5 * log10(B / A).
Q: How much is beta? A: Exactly -0.08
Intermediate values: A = 1.15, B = 1.24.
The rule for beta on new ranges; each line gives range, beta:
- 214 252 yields -0.15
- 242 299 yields -0.22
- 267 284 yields -0.02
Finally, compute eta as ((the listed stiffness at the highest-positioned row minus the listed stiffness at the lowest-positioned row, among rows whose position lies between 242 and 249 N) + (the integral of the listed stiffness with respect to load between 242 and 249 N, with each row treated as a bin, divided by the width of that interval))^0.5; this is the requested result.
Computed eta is 1.16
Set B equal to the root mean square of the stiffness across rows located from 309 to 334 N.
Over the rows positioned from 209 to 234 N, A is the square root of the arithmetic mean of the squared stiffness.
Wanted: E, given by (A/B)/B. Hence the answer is 0.80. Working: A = 1.22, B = 1.24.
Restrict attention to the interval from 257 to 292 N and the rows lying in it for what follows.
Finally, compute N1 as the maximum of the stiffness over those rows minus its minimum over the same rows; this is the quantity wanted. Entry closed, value 0.14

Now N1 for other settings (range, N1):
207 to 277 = 0.33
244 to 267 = 0.30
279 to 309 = 0.21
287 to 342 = 0.16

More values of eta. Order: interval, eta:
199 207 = 1.15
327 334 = 1.13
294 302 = 1.08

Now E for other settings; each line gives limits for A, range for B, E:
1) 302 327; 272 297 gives 0.69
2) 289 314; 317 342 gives 0.74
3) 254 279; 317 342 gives 0.84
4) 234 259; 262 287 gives 0.70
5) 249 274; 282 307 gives 0.85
